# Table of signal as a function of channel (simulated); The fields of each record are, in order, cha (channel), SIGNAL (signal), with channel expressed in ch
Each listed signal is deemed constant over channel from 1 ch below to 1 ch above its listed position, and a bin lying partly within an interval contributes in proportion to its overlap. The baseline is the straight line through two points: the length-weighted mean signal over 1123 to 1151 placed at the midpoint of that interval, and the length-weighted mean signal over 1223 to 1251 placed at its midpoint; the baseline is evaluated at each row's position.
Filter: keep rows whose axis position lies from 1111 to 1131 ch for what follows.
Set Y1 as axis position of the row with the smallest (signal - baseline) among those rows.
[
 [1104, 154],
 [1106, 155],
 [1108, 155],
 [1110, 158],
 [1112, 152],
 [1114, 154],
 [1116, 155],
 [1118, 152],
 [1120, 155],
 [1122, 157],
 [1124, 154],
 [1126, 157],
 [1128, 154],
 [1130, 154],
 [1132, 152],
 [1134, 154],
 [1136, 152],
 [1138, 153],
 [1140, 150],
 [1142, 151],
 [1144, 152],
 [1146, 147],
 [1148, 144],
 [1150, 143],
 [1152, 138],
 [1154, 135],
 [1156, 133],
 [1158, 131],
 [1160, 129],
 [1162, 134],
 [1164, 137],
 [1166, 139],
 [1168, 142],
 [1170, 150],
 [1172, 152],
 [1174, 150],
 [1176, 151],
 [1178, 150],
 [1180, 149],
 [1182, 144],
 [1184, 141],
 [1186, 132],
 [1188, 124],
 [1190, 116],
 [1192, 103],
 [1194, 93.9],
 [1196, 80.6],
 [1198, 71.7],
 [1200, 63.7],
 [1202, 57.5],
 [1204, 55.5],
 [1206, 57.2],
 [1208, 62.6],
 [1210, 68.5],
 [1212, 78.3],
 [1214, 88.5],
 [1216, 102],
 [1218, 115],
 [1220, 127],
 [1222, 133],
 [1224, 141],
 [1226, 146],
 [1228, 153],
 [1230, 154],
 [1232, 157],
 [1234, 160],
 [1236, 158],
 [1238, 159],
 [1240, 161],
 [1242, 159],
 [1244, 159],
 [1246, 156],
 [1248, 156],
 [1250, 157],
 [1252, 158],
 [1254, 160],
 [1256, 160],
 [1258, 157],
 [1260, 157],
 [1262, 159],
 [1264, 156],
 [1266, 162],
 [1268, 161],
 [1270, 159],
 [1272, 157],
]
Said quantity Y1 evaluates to 1118 ch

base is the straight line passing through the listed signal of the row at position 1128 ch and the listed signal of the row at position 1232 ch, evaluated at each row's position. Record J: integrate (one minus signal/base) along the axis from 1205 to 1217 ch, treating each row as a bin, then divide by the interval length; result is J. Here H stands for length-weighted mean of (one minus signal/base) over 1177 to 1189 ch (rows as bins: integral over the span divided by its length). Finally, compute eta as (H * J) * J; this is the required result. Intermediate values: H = 0.10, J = 0.5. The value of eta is 0.03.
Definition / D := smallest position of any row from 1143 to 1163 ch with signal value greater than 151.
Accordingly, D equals 1144 ch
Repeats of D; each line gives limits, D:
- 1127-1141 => 1128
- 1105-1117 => 1106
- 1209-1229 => 1228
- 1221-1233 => 1228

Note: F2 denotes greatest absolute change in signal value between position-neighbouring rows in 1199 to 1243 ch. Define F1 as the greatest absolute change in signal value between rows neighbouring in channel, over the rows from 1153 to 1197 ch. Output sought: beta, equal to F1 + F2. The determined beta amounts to 26.8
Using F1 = 13.3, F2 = 13.5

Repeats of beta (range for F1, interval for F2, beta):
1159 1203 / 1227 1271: 19.3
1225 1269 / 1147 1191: 16.0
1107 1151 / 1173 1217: 19.5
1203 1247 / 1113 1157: 18.5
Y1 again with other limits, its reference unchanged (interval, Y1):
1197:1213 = 1204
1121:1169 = 1160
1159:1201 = 1200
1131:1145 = 1140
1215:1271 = 1216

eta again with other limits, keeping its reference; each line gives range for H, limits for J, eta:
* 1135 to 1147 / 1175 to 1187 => 0.00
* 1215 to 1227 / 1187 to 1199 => 0.03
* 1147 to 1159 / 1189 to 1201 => 0.02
